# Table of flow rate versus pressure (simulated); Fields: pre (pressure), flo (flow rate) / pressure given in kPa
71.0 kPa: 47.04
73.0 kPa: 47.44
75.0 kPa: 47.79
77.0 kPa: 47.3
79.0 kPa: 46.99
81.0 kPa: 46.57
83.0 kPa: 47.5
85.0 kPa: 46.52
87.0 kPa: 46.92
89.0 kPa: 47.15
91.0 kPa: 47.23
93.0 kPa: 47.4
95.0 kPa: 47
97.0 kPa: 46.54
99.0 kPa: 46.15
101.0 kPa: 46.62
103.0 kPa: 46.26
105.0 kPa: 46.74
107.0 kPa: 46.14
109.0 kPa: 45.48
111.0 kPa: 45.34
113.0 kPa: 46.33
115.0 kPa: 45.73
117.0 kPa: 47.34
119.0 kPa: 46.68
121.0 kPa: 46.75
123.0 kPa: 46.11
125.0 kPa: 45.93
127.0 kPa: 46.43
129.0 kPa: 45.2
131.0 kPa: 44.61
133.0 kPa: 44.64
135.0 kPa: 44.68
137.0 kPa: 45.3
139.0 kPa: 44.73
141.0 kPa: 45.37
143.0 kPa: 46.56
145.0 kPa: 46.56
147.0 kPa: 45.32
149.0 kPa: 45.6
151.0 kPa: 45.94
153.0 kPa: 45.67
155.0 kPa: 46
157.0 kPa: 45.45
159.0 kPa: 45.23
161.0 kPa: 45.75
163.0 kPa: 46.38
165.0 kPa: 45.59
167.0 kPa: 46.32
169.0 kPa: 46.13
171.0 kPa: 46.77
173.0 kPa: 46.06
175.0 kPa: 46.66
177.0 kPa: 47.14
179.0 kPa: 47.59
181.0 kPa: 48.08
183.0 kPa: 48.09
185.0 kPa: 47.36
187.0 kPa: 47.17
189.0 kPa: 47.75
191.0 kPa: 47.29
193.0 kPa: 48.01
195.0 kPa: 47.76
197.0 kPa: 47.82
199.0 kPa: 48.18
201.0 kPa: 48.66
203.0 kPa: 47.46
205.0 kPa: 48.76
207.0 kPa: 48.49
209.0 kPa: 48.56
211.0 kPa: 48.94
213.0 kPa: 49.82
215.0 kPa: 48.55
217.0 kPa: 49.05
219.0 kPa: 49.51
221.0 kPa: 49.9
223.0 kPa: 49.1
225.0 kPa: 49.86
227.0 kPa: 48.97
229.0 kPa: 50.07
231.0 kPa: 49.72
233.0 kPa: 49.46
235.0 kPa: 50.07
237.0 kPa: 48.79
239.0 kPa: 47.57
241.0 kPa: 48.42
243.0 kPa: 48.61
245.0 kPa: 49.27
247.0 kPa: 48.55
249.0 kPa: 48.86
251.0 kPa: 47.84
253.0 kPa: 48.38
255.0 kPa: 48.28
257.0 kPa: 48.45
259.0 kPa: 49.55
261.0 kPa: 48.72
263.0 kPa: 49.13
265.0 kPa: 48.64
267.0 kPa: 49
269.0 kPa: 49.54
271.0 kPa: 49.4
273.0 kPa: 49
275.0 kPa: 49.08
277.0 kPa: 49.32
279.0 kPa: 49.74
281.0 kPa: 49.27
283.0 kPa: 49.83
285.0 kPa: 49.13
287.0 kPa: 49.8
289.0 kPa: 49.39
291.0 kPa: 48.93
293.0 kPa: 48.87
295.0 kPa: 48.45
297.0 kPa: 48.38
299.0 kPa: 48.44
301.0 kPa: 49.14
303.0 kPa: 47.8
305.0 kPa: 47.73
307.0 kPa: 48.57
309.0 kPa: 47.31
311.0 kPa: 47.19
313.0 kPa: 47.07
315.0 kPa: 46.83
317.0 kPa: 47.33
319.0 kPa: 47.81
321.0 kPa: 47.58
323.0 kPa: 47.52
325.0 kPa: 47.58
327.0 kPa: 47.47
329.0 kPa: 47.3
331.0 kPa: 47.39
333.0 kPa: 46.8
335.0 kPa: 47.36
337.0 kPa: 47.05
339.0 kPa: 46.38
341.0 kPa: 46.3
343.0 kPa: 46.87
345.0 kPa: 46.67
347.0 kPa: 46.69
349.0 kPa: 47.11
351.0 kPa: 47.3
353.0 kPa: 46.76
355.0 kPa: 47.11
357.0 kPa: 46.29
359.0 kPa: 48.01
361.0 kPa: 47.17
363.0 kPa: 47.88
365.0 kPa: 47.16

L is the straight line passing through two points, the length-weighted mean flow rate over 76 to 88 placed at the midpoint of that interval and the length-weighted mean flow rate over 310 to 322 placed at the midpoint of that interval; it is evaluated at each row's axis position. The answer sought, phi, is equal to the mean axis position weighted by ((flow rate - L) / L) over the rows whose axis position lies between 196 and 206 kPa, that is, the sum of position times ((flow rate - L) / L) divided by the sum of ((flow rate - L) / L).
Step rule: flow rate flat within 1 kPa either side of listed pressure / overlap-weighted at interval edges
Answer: 201.4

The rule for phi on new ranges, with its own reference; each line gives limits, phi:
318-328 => 322.0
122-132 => 128.1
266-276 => 270.9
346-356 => 350.5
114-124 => 118.9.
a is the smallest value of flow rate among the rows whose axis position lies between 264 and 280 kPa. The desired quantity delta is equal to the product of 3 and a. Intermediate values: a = 48.64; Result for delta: 146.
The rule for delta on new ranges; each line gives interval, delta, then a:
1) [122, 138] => 134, 44.61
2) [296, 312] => 142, 47.19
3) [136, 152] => 134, 44.73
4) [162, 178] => 137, 45.59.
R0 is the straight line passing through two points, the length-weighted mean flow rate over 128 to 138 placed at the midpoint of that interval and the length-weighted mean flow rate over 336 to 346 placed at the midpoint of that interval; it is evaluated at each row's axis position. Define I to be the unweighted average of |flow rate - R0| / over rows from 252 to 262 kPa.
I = 2.7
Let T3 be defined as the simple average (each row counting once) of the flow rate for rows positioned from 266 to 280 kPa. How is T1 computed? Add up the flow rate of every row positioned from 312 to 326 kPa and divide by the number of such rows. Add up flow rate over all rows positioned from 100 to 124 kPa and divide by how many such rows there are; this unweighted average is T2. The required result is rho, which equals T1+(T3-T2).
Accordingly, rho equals 50.4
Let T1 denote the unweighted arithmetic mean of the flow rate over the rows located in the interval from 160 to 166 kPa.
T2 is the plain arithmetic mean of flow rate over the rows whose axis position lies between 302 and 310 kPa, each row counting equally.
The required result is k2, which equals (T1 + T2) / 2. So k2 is 46.9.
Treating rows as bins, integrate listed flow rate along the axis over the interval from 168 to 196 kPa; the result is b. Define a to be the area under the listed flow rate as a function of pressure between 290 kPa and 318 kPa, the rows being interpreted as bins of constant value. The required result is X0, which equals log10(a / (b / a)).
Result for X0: 3.14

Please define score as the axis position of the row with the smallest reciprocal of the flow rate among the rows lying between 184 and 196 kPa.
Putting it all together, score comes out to 193.0 kPa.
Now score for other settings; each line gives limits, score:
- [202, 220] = 213.0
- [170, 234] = 229.0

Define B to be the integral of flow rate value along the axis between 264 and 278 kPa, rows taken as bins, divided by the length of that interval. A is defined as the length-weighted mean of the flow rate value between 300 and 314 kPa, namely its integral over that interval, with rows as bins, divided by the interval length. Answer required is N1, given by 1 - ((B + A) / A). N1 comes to -1.03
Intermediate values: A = 47.8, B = 49.1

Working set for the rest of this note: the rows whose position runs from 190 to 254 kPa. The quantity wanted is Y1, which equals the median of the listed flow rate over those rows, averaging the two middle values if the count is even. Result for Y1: 48.7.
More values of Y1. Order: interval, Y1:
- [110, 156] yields 45.7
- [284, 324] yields 48.1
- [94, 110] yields 46.4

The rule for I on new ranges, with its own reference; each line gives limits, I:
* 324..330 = 0.9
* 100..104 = 1.8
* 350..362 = 0.5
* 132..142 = 0.3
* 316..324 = 1.1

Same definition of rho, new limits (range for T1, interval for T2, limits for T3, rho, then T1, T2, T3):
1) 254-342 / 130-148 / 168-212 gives 50.6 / 48.3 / 45.3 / 47.7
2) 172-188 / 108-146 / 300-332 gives 49.1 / 47.3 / 45.8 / 47.6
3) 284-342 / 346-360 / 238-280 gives 49.6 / 47.8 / 47.0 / 48.8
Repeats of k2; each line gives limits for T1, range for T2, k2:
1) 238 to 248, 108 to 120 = 47.3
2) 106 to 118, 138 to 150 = 45.9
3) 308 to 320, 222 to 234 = 48.4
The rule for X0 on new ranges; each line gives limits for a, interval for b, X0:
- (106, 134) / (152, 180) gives 3.11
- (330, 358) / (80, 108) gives 3.12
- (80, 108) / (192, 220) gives 3.10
